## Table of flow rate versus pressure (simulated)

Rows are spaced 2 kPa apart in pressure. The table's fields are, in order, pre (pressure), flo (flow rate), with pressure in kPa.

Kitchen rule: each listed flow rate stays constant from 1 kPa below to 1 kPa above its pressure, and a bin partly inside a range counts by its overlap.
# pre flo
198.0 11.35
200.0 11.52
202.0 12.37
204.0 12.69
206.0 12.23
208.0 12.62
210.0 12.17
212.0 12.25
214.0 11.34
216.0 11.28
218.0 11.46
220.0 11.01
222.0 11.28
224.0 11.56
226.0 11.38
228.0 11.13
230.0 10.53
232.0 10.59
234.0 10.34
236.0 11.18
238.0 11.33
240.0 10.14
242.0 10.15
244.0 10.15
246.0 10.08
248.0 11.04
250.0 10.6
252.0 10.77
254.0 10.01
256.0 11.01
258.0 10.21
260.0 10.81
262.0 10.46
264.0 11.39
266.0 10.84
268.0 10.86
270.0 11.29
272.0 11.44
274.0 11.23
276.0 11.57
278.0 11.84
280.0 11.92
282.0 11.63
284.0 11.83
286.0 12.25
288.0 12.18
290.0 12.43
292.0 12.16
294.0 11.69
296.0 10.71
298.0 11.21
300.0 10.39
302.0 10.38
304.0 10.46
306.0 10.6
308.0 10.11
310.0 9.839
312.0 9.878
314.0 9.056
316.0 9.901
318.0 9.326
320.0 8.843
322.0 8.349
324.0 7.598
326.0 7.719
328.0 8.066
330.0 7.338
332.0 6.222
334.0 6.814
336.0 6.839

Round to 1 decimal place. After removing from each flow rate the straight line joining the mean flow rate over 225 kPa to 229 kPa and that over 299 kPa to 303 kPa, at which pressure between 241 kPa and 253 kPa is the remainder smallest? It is 246.0 kPa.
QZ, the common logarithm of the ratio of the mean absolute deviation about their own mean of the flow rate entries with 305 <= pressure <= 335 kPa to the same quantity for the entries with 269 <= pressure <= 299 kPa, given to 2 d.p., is 0.48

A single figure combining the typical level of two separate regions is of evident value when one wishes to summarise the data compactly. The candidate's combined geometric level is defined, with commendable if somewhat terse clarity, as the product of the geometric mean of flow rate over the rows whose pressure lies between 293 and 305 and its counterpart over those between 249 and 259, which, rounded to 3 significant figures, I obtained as 114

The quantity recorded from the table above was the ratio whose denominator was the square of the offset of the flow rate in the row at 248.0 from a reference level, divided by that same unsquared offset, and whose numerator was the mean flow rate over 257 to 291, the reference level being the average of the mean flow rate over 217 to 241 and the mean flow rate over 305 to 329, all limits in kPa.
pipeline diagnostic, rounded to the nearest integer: 12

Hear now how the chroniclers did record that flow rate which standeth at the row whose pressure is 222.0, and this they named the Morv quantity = 11.28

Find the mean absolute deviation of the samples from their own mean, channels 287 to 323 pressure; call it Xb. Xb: 0.90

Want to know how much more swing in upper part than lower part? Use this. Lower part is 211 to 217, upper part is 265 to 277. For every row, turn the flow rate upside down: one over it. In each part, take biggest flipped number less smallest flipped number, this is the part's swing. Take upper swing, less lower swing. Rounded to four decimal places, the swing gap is -0.0012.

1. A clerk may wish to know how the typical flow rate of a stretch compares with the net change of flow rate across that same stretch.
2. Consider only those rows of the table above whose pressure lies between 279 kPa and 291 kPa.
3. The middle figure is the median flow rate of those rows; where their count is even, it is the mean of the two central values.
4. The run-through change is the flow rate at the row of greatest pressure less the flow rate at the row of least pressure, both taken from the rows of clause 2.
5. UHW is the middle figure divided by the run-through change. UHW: 24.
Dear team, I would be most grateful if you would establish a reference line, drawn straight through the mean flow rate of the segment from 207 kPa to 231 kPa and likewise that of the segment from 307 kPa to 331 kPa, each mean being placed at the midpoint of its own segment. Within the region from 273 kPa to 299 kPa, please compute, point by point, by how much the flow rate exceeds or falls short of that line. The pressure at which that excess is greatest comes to 290.0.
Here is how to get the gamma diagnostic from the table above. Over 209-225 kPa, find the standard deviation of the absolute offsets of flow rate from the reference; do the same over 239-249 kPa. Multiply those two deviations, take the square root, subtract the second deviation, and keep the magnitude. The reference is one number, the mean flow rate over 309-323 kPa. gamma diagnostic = 0.02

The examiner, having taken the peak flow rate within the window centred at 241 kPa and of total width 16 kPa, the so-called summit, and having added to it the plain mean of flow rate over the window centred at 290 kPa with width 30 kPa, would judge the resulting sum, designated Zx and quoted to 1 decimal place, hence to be 22.8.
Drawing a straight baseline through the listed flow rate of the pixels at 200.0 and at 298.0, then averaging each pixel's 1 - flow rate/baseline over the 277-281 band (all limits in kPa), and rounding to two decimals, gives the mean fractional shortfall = -0.05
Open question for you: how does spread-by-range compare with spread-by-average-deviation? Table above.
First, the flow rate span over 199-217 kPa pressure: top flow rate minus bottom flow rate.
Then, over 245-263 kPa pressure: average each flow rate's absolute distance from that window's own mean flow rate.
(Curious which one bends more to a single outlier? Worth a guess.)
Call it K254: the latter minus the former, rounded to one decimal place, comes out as -1.1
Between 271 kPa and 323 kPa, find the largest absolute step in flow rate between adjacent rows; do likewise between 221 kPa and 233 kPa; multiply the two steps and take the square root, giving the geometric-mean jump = 0.77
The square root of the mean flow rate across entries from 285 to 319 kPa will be 3.28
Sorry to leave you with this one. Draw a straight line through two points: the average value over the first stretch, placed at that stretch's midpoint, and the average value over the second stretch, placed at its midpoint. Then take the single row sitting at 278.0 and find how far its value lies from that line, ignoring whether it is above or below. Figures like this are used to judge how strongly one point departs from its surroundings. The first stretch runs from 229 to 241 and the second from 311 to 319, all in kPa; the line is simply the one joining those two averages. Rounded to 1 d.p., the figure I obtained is 1.8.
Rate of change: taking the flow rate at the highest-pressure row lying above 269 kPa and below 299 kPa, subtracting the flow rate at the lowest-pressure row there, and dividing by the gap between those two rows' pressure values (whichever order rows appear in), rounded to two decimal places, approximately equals 0.00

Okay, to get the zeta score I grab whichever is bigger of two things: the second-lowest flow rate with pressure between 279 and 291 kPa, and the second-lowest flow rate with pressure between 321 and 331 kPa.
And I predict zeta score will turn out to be 11.8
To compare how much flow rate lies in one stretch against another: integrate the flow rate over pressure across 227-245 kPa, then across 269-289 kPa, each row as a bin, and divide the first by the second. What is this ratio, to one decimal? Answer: 0.8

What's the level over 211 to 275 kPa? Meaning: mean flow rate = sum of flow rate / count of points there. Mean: 10.91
